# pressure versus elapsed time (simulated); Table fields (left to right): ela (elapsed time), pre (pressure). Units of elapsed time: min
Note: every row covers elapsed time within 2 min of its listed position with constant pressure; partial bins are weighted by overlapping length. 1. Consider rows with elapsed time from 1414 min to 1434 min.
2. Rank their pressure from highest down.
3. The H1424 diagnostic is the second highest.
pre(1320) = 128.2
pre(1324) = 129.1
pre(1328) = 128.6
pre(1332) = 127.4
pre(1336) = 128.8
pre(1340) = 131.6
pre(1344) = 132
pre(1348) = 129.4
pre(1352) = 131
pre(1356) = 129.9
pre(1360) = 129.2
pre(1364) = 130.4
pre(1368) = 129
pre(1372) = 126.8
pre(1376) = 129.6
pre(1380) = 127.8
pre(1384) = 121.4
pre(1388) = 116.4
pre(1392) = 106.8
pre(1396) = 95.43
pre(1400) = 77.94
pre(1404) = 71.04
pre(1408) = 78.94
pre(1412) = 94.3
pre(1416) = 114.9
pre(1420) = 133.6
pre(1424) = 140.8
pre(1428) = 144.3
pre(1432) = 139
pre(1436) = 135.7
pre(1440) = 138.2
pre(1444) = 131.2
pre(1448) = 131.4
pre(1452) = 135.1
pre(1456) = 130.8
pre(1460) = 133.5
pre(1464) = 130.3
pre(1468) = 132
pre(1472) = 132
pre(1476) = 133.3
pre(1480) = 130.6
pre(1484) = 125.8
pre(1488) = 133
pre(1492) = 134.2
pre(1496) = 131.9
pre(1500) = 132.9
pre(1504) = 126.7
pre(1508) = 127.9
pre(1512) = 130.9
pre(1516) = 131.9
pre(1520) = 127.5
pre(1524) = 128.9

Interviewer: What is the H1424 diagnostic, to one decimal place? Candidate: 140.8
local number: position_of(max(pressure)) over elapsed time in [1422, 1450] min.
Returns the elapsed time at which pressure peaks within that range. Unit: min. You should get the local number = 1428 min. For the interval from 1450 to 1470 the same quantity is 1452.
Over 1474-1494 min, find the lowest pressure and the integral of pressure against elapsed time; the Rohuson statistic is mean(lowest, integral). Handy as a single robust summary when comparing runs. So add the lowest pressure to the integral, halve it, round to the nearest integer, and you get 1377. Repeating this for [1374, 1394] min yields 1257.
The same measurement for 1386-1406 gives 971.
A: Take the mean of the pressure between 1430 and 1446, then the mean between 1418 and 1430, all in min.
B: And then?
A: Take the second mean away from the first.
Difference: -4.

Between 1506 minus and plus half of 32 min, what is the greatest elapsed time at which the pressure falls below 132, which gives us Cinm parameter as 1520 min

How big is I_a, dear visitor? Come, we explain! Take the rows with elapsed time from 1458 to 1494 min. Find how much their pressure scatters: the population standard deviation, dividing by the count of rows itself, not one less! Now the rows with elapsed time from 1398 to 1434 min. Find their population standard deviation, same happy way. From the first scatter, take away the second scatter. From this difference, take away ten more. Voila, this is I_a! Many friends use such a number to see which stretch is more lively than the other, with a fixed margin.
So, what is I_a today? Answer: -36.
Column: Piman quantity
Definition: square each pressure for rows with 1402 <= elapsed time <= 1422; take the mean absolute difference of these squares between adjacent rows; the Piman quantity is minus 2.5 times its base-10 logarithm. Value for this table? -8.8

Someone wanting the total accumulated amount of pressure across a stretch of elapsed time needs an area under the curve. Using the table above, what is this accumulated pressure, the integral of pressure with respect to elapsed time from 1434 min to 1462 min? 3744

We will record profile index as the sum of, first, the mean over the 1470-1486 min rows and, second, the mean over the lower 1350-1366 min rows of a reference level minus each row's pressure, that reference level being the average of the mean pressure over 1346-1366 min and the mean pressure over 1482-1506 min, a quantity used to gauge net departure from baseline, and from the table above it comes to 0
